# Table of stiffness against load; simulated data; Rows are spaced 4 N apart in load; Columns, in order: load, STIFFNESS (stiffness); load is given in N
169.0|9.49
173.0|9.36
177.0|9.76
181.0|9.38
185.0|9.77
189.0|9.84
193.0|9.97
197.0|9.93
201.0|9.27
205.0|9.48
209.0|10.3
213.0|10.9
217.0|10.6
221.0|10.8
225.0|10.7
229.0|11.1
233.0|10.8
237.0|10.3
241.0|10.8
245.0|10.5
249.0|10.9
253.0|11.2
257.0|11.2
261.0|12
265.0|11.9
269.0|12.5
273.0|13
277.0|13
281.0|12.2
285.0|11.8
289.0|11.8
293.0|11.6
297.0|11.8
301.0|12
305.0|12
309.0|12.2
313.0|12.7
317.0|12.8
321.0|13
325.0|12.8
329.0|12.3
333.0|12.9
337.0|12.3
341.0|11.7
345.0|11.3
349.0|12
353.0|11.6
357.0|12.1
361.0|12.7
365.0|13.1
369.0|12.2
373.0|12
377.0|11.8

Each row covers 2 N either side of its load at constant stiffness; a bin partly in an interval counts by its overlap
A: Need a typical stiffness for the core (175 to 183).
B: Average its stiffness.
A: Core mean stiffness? 9.6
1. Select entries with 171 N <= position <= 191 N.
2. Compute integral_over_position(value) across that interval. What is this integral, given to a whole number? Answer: 192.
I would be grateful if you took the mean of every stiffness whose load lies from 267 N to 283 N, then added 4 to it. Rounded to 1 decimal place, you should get 16.7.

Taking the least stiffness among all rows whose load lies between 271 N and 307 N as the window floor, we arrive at 11.6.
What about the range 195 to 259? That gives 9.27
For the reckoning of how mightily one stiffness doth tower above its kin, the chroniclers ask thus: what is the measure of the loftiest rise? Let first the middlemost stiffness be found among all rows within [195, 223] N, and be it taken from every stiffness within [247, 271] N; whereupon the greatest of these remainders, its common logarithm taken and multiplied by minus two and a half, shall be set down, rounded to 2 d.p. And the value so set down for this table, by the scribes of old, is -0.86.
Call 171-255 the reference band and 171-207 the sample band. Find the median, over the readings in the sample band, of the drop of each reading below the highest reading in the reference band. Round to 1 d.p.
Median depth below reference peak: 1.4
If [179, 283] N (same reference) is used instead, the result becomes 0.4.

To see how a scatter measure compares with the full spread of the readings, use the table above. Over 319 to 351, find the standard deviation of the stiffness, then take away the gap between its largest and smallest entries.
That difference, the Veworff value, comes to -1.1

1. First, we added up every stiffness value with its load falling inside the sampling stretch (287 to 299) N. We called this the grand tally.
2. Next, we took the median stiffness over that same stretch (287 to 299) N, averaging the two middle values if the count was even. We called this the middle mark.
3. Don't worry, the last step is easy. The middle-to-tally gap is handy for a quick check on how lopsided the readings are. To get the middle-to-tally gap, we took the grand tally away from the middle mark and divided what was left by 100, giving -0.23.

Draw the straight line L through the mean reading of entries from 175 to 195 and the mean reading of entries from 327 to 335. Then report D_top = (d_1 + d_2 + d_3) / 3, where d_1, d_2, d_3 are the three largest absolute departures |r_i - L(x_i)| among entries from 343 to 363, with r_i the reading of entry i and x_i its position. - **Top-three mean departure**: 1.3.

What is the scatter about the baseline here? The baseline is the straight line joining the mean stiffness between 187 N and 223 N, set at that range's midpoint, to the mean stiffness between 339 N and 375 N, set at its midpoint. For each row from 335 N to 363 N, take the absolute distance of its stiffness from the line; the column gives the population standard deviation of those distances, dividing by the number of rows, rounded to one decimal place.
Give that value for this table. 0.2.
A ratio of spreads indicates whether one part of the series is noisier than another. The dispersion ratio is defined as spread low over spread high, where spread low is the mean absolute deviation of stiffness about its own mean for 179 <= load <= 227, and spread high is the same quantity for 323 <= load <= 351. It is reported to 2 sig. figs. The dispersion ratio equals 1.1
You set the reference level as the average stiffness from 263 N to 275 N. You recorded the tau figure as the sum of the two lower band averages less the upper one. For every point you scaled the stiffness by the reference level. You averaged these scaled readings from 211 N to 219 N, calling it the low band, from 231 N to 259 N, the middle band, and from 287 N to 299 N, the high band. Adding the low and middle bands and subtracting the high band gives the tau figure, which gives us 0.79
